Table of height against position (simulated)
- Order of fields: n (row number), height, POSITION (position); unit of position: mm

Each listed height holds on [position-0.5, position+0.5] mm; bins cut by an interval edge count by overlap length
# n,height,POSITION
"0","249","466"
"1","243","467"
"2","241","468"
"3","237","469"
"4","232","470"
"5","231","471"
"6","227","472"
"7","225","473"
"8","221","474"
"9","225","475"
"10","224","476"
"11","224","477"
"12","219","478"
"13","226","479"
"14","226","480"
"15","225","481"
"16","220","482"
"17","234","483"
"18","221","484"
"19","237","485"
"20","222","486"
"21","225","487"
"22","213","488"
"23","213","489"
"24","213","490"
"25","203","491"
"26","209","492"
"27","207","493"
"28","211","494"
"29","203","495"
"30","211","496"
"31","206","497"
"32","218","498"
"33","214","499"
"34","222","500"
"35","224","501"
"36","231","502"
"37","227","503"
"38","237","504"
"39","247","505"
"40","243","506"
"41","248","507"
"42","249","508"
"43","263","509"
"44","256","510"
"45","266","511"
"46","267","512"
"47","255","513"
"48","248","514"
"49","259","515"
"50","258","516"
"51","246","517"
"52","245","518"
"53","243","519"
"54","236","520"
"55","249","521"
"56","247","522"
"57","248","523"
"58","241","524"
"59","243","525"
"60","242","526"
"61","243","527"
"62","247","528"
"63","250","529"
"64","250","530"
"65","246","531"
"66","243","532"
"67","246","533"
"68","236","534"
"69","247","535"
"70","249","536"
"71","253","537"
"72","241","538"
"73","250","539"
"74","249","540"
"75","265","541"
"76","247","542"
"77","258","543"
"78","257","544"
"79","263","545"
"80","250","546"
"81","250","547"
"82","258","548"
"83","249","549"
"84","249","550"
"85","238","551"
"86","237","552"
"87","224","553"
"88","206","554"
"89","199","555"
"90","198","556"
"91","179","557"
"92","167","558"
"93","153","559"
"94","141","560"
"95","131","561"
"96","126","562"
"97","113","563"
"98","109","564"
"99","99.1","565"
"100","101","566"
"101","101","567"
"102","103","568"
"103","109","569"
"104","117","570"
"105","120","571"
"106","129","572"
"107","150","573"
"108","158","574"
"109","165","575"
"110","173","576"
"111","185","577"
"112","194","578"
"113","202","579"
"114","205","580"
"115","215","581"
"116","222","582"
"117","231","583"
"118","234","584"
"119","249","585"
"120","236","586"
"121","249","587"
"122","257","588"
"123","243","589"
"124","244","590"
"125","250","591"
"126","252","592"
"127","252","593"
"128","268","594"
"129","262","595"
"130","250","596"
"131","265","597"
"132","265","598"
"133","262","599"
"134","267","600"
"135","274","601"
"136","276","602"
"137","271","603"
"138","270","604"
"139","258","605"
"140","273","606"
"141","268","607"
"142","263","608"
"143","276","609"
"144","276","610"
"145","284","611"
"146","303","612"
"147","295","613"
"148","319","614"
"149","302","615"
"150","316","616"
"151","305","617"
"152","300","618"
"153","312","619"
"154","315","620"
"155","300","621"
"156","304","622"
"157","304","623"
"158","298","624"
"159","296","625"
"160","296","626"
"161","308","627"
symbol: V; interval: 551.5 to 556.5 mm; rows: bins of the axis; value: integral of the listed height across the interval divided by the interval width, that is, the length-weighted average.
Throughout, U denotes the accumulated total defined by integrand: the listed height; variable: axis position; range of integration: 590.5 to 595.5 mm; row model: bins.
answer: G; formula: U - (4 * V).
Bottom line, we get 433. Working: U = 1284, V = 213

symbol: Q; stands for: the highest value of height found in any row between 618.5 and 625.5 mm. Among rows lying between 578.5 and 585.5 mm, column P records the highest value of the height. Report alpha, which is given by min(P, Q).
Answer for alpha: 249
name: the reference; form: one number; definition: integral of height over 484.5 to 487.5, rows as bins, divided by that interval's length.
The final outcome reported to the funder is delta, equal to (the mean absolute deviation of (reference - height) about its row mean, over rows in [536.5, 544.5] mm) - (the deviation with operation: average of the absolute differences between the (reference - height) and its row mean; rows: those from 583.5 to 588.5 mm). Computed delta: -2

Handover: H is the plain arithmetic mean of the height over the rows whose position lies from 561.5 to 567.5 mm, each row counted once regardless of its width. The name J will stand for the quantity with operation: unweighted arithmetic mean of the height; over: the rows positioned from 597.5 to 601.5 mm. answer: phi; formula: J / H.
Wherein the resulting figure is 2.47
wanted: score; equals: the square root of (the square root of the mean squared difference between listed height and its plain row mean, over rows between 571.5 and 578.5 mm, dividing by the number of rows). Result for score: 4.5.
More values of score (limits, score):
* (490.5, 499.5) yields 2.2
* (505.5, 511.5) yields 2.9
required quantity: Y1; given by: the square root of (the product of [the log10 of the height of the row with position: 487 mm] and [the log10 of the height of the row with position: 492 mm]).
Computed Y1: 2.34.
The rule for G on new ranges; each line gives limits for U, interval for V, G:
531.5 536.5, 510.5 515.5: 185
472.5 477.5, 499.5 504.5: 206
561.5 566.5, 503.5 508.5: -431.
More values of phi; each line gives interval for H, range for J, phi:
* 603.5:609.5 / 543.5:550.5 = 0.95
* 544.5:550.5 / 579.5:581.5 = 0.83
